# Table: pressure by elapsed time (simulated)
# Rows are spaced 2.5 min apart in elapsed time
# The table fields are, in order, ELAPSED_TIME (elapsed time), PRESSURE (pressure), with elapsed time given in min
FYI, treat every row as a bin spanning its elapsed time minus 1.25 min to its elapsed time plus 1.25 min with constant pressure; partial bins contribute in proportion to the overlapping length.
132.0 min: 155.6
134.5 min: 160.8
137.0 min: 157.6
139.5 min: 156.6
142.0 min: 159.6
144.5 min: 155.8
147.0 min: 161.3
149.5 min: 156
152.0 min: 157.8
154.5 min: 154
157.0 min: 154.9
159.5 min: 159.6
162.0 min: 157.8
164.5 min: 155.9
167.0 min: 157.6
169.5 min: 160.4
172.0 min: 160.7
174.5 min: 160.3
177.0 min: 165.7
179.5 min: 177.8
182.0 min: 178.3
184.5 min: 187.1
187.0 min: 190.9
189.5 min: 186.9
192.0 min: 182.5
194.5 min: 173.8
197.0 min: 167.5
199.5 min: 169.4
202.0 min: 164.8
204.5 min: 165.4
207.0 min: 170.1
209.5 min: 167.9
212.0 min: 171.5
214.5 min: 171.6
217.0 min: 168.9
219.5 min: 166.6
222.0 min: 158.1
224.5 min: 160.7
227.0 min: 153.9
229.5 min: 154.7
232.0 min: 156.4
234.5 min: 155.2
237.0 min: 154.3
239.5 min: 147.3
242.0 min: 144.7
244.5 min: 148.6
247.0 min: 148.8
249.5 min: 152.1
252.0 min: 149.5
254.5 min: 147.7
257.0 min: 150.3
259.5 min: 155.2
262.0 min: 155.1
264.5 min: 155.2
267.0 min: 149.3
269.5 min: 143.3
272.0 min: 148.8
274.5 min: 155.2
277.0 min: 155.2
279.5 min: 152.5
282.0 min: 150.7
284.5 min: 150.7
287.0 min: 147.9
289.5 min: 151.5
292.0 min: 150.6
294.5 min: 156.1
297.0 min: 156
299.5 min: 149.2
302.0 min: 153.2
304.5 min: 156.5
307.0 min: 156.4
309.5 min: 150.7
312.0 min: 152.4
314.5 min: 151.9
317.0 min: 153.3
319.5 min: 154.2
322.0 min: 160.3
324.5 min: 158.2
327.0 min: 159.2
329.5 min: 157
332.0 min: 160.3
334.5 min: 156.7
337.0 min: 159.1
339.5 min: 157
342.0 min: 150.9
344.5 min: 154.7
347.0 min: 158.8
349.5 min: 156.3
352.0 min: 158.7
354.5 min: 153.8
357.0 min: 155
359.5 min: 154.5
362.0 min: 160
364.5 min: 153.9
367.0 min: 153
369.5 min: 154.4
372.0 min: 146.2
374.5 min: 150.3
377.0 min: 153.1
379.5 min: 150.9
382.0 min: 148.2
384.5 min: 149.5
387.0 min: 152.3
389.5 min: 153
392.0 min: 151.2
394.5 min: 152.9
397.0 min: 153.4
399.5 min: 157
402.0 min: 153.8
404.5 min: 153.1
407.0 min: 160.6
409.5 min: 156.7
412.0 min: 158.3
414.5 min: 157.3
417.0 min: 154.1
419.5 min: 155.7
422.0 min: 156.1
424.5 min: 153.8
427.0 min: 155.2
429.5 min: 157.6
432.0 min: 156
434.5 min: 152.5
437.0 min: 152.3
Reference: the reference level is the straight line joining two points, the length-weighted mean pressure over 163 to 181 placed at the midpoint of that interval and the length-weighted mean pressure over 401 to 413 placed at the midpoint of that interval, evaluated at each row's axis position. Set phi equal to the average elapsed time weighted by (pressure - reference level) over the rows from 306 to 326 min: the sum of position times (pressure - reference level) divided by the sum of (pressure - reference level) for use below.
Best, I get 313.1 min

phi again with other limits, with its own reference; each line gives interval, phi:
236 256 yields 245.8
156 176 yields 163.7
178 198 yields 187.3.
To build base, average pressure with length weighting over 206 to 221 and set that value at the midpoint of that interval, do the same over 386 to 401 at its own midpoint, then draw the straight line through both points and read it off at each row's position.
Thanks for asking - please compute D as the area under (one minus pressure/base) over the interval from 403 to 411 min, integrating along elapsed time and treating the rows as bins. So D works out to -0.24 min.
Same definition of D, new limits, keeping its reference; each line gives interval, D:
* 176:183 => -0.07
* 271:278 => 0.46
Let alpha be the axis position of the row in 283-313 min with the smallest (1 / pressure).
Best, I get 304.5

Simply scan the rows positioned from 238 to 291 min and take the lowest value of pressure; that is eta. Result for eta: 143.3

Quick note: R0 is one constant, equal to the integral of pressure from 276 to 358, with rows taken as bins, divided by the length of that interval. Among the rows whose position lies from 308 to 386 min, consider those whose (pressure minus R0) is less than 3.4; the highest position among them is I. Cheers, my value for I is 384.5 min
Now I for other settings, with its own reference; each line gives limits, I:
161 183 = 167.0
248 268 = 267.0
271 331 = 329.5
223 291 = 289.5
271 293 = 292.0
